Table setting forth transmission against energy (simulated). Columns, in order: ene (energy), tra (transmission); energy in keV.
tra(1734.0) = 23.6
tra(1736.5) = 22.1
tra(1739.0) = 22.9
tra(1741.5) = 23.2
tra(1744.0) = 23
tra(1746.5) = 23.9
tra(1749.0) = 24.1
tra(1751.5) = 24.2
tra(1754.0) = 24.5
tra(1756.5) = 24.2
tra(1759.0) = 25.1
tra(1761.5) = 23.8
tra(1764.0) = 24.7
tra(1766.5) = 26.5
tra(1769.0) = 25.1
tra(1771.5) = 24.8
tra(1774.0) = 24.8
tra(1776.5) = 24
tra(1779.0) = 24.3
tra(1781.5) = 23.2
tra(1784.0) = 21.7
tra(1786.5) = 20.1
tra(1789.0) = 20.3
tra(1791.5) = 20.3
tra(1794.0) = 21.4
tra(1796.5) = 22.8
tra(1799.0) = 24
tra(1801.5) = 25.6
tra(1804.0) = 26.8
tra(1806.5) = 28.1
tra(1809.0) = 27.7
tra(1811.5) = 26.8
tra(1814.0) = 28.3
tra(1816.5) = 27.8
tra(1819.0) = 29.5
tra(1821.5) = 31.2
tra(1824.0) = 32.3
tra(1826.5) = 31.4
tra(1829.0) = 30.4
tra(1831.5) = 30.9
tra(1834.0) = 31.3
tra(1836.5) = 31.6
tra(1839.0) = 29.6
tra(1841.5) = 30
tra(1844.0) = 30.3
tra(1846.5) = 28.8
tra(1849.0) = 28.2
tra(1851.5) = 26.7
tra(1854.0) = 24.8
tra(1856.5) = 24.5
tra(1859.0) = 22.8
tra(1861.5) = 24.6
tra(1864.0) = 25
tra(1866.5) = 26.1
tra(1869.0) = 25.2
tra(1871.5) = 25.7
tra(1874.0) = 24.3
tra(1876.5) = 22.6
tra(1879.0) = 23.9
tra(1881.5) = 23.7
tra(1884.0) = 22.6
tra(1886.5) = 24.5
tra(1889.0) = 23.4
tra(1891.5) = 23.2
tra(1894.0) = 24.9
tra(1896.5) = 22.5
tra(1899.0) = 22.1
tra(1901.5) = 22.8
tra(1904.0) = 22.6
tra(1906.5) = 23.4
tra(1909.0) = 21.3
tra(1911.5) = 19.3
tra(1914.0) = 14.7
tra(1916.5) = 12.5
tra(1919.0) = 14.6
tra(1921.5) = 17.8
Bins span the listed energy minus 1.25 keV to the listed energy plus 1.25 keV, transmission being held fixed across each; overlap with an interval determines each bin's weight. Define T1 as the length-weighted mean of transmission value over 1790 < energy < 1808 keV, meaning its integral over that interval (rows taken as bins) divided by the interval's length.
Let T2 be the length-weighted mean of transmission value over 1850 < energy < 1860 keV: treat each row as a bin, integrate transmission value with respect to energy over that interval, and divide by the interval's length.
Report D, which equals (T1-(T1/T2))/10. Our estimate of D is 2.317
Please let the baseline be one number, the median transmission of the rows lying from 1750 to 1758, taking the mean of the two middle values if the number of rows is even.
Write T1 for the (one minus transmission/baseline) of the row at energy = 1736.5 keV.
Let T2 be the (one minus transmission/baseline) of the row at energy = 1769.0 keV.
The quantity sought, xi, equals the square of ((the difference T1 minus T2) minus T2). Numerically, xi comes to 0.03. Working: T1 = 0.09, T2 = -0.04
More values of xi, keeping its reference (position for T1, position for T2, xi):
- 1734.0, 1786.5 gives 0.10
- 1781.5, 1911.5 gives 0.13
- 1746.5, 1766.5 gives 0.04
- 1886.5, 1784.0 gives 0.05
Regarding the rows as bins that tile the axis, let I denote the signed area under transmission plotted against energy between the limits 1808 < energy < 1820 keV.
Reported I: 336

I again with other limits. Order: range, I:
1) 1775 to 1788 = 295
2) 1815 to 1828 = 395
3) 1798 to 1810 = 318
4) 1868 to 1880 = 292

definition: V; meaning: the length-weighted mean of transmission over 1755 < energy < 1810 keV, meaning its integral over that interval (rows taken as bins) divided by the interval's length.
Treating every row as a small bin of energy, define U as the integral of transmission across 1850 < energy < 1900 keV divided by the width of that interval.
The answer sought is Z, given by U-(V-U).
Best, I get 24.3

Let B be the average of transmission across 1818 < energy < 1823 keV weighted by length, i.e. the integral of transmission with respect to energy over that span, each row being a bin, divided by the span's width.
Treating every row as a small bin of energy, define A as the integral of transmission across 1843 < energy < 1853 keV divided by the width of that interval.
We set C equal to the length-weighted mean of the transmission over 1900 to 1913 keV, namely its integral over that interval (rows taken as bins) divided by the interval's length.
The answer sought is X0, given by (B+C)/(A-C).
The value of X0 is 8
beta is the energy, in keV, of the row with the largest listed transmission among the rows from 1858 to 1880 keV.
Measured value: 1866.5 keV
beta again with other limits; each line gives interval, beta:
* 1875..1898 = 1894.0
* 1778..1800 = 1779.0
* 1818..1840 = 1824.0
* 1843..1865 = 1844.0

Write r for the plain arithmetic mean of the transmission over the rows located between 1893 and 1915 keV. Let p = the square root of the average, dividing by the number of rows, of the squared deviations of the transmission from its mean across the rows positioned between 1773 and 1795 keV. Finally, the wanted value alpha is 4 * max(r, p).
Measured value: 86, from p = 1.8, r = 21.5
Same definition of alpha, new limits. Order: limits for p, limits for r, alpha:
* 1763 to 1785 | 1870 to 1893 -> 95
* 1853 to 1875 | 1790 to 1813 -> 99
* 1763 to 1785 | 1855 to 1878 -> 98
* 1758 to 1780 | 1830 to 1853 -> 119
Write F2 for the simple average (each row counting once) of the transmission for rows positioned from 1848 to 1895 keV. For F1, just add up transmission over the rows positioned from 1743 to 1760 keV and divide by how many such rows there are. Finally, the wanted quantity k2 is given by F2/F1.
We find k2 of 1.02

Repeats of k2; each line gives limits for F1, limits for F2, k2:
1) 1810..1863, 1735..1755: 0.82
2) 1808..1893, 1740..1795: 0.87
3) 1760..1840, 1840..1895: 0.96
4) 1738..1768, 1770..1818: 1.01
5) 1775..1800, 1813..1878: 1.25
